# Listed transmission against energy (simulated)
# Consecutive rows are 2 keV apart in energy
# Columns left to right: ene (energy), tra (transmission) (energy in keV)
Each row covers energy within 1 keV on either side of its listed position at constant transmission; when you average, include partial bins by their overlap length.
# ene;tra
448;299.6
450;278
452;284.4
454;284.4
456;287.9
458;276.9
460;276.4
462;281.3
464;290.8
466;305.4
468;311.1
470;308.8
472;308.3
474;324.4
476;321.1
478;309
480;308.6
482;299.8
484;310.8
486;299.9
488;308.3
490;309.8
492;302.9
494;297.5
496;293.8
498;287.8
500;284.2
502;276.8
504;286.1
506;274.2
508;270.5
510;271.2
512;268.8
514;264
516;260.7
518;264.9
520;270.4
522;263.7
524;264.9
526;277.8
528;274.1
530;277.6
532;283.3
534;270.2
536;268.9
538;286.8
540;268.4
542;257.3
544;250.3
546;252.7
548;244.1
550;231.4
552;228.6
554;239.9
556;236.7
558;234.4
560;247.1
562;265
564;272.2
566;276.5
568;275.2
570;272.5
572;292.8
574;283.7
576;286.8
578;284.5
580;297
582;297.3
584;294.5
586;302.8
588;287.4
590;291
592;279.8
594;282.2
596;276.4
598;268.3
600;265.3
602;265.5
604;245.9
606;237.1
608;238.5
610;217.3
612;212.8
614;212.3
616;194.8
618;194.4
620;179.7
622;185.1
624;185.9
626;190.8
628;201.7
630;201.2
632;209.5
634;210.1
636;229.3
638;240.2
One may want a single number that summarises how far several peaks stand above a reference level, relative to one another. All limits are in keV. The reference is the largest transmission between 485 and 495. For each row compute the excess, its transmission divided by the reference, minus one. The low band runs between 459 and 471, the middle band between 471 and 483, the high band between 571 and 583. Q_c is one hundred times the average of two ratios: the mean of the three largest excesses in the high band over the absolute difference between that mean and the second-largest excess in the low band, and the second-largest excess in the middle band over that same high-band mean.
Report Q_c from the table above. -94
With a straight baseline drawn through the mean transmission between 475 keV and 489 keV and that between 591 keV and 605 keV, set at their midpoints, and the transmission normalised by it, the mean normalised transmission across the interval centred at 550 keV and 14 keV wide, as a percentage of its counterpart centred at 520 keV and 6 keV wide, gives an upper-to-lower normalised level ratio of 94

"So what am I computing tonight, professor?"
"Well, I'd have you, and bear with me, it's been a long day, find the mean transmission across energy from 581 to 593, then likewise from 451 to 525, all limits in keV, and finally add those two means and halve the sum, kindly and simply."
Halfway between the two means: 291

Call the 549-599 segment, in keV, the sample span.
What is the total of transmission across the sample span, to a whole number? 6804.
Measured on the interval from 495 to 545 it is 6817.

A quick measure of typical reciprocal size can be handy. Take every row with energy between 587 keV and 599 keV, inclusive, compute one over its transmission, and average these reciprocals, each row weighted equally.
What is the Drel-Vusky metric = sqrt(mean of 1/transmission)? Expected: 0.0597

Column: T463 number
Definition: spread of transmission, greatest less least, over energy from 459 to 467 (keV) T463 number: 29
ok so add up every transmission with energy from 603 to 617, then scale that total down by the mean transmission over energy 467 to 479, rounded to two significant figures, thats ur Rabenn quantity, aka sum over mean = 5.0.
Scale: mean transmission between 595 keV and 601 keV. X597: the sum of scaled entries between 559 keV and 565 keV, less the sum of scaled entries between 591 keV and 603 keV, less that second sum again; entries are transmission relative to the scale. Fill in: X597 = -9.2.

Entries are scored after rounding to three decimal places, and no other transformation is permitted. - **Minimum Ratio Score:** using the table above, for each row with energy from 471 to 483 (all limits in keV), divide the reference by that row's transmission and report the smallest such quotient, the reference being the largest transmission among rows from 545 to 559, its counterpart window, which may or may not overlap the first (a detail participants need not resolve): 0.779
